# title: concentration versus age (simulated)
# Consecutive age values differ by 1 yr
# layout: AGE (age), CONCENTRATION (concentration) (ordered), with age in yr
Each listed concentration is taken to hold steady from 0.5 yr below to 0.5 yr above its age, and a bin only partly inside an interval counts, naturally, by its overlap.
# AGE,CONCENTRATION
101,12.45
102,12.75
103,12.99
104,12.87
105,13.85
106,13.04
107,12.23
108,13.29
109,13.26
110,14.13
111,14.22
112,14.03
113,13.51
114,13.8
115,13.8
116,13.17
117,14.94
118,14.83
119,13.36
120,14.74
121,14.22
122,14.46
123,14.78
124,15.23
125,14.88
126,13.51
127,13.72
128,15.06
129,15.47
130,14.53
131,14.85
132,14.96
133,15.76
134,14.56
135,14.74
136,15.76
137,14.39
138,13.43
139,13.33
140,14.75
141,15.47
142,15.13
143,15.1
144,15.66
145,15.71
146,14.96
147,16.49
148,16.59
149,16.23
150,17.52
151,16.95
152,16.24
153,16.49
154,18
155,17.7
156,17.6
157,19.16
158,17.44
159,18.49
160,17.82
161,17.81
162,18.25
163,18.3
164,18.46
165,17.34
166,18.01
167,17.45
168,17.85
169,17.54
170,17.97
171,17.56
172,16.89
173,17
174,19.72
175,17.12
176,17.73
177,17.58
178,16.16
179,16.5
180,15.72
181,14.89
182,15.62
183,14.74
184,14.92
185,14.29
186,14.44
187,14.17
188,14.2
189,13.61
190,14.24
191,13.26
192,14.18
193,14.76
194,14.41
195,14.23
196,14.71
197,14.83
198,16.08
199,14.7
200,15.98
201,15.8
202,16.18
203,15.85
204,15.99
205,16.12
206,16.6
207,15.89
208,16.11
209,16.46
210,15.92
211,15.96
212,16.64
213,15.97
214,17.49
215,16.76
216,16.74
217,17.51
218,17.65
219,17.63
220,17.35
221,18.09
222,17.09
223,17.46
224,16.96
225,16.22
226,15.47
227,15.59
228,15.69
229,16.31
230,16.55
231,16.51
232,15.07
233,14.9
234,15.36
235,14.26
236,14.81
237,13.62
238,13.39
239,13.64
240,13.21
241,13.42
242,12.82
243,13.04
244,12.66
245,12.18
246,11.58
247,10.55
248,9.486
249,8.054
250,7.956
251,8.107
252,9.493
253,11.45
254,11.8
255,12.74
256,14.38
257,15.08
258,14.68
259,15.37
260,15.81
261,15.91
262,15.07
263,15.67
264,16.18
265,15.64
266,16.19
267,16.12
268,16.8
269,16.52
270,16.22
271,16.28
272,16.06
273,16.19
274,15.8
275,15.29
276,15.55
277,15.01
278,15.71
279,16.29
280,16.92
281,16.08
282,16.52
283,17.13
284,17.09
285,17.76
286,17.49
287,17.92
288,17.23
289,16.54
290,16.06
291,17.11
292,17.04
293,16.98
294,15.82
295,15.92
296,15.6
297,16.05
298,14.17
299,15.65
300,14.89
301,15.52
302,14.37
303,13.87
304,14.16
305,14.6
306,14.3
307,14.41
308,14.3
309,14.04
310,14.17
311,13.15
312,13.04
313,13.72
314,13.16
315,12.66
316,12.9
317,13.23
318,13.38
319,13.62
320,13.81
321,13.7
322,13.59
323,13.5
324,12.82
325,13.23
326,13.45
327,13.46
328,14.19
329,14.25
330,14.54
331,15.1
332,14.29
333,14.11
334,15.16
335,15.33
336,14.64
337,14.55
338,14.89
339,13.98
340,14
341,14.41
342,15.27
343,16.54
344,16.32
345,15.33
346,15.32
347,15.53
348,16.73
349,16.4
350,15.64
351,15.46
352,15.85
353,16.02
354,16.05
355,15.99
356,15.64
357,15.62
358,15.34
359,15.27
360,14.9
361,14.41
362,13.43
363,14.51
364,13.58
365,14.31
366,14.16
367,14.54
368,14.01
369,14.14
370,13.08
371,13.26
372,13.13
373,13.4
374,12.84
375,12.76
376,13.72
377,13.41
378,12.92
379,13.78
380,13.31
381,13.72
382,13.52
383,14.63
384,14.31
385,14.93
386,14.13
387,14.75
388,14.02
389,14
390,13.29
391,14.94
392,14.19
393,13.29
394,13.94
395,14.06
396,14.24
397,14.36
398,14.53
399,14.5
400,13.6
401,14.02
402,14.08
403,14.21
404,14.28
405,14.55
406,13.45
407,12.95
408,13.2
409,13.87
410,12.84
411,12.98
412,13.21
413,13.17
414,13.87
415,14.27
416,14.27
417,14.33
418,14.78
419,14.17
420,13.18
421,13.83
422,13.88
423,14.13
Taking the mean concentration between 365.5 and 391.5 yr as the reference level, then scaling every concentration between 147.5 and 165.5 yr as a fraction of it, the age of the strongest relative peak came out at 157 yr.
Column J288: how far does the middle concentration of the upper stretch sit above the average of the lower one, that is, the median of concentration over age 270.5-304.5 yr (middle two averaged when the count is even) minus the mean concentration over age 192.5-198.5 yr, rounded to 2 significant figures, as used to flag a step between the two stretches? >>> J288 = 1.2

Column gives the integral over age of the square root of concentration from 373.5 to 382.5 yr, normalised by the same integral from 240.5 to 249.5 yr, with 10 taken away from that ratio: -8.92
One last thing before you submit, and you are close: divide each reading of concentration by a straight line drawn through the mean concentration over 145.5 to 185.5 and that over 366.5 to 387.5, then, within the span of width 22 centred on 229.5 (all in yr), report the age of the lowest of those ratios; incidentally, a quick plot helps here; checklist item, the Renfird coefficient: 240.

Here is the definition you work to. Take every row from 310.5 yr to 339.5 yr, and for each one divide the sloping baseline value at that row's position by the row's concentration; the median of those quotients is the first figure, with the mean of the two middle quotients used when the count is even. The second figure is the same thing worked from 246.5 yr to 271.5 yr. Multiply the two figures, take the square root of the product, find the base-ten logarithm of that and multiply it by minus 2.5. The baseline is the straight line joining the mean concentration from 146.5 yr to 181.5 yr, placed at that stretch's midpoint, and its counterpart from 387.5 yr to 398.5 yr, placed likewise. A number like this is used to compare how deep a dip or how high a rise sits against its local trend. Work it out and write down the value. -0.088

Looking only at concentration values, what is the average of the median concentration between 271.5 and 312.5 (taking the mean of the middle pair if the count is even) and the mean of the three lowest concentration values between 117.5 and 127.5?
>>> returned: 14.7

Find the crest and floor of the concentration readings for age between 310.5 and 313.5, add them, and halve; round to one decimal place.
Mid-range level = 13.4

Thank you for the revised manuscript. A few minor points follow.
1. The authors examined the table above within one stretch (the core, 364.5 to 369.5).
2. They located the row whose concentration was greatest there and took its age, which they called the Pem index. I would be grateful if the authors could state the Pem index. 367 yr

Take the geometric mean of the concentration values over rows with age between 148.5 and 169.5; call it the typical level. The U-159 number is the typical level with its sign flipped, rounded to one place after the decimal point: -17.6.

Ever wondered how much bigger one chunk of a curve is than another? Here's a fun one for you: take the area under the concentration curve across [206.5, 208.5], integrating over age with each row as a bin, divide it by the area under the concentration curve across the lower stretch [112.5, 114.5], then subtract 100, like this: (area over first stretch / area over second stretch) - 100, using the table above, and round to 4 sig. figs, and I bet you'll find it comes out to -98.83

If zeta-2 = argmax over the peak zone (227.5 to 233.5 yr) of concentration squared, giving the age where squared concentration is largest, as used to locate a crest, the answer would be 230 yr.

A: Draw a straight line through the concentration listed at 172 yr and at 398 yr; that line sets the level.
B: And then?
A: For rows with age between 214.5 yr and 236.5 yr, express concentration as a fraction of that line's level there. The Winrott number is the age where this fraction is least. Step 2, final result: 235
